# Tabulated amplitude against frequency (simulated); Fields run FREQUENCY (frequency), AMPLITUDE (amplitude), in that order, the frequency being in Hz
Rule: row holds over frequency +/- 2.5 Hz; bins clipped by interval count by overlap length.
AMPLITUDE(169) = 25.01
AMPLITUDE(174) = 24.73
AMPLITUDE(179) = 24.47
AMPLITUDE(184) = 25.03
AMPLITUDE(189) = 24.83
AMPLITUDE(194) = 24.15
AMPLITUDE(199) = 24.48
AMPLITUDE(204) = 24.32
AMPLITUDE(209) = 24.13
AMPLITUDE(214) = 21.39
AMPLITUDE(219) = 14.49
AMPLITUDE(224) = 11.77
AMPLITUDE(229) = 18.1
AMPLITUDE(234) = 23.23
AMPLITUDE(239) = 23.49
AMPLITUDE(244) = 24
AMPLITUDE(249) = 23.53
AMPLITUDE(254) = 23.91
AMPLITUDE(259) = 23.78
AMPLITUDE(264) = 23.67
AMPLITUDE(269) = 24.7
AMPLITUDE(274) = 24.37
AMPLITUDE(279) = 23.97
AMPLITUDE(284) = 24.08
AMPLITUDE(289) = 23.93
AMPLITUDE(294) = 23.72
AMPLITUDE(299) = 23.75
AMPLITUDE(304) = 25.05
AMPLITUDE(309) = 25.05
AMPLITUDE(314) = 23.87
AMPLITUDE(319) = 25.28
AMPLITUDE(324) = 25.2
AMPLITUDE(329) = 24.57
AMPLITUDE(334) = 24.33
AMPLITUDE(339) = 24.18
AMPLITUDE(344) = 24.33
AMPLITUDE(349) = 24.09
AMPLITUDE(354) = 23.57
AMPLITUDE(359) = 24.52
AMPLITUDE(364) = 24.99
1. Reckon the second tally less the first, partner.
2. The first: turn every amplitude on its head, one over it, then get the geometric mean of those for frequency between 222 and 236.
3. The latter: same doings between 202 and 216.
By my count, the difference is -0.016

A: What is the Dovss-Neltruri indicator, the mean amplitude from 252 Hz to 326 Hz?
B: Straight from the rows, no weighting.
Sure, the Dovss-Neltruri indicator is 24.29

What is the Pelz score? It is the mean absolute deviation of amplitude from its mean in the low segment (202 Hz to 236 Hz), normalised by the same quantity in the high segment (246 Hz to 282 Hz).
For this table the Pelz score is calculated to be 13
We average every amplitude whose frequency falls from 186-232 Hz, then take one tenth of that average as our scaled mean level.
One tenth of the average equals 2.1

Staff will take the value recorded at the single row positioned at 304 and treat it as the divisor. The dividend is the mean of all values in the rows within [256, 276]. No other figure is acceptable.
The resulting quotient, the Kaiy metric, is 0.963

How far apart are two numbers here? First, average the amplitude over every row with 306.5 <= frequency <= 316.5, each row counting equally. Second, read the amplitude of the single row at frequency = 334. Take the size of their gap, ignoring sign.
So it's 0.13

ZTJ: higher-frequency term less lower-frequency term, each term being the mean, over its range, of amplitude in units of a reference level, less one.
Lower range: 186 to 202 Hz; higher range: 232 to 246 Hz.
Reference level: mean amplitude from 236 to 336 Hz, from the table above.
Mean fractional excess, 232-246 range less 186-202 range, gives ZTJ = -0.038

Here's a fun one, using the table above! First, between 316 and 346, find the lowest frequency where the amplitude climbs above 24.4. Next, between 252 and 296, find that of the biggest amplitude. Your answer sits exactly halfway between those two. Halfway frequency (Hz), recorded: 294.0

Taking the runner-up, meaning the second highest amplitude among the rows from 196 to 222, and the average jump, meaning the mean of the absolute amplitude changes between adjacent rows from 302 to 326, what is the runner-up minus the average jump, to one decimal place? 23.7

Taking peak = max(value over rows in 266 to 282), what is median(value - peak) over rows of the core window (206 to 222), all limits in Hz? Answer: -3.31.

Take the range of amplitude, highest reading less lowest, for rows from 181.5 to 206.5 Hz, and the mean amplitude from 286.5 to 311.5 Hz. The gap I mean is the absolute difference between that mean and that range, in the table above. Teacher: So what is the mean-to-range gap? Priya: 23.4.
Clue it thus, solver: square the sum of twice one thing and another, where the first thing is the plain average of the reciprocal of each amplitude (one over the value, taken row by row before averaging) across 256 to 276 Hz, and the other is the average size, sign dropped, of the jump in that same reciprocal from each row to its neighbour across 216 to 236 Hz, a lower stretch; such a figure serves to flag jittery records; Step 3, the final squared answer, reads 0.010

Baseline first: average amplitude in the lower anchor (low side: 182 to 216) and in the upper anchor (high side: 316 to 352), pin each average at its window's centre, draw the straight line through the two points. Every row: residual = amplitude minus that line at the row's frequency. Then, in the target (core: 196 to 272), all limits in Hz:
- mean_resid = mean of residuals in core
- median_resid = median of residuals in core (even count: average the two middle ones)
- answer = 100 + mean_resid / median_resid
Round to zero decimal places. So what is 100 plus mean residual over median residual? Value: 104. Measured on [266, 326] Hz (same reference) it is 100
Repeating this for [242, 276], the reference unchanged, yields 101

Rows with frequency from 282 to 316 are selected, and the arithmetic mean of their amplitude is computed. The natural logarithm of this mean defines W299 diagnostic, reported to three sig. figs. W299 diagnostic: 3.19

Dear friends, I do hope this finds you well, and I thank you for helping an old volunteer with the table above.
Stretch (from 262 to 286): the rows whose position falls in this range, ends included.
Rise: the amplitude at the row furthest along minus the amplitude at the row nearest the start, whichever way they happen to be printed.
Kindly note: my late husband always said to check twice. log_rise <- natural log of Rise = -0.9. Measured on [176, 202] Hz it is -4.6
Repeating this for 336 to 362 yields -1.1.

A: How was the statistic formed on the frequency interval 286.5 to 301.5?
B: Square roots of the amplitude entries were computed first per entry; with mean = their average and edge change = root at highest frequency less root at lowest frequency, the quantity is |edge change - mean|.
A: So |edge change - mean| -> 4.90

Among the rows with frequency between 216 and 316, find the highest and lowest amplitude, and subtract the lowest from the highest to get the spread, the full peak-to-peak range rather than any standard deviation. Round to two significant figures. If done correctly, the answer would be 13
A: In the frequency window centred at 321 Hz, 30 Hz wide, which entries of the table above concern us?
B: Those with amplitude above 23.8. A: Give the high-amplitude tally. 6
